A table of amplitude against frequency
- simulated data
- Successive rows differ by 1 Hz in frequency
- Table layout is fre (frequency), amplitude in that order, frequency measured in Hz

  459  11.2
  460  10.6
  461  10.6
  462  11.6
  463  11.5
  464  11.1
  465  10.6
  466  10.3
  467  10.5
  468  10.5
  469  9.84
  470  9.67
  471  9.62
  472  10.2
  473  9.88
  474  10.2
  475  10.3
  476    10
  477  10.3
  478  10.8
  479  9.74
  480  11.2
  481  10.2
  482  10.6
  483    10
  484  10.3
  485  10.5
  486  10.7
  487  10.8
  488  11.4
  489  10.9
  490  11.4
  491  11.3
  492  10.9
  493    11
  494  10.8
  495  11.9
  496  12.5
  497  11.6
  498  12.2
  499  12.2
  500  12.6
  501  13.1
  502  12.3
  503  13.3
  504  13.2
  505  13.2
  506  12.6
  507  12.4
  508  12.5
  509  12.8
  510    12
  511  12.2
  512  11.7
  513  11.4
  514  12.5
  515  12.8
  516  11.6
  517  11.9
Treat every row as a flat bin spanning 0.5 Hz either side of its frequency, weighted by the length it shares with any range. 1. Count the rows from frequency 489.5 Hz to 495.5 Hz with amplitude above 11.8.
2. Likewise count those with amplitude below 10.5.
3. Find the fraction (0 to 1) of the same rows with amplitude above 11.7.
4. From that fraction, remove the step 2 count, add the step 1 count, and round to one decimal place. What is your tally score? 1.2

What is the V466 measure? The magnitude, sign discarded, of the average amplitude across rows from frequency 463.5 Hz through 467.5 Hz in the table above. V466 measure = 10.6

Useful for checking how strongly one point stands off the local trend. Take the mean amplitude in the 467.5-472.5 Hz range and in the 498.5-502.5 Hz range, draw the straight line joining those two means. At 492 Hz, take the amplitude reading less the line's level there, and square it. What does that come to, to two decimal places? 0.86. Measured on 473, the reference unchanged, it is 0.12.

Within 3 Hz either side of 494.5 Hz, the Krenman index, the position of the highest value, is 496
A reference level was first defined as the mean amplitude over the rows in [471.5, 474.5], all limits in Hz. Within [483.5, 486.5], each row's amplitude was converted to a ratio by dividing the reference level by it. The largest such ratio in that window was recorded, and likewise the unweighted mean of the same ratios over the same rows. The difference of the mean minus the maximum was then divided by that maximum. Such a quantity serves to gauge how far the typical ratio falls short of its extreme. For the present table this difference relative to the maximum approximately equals -0.02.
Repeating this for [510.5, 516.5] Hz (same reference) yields -0.05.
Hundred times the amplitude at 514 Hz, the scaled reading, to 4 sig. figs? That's 1250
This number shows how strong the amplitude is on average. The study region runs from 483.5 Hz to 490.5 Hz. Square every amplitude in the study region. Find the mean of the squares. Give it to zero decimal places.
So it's 118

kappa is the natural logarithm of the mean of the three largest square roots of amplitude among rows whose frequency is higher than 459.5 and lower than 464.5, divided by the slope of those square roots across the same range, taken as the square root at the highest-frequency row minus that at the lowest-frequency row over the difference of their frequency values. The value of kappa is 5.2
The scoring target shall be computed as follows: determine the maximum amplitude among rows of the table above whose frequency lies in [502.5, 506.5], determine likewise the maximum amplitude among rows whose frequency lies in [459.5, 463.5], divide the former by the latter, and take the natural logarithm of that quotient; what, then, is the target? 0.14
